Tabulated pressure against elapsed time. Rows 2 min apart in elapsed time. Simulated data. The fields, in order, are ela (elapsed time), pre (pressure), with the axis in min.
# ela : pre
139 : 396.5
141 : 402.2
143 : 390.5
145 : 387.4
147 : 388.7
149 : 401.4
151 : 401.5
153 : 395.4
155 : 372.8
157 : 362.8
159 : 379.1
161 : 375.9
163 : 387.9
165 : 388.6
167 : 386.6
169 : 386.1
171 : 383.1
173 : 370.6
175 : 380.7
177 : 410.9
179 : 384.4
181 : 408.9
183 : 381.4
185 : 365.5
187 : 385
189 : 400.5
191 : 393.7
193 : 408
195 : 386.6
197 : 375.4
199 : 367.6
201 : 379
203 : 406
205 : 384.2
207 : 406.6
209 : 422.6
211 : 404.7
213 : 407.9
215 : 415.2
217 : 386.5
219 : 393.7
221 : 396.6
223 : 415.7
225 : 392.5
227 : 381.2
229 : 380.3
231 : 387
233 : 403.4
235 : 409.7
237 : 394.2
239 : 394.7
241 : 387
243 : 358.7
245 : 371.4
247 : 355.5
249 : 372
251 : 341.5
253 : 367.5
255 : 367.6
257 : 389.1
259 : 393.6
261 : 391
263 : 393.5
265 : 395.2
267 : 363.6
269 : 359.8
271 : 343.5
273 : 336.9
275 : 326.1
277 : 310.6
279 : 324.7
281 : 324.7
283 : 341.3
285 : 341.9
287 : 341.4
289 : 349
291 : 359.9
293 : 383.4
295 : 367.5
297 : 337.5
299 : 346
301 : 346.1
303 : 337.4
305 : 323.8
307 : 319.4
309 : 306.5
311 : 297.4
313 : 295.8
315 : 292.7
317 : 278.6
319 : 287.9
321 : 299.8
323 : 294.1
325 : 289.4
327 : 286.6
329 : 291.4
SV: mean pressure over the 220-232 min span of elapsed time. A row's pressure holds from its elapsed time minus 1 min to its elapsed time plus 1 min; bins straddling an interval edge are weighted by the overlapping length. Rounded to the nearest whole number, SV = 392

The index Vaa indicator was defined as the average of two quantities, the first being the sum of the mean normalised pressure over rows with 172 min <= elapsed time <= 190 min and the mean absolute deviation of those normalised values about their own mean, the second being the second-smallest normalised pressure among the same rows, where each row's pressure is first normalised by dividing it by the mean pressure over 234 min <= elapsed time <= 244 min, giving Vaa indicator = 0.99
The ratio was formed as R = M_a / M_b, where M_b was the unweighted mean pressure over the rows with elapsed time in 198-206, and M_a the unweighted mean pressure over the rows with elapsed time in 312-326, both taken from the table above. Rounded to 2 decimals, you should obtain 0.76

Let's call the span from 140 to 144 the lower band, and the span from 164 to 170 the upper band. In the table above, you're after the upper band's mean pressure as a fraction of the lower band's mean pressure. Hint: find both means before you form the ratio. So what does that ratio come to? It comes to 0.98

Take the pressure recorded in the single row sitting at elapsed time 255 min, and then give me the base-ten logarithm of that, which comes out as 2.57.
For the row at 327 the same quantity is 2.46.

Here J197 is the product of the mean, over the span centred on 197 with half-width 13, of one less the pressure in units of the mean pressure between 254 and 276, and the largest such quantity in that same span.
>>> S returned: -0.0006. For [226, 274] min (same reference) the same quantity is -0.0018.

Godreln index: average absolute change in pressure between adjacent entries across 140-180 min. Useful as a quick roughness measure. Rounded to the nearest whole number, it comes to 10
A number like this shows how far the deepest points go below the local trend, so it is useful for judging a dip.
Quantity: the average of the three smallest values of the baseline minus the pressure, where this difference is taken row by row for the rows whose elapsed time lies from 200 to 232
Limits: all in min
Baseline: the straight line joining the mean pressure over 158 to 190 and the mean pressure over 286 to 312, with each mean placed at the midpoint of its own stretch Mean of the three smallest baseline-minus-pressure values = -47.3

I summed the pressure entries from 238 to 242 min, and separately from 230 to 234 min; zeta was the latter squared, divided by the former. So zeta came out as 799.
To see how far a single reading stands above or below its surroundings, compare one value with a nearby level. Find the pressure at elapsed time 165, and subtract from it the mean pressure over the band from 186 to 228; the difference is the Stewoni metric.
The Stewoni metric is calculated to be -7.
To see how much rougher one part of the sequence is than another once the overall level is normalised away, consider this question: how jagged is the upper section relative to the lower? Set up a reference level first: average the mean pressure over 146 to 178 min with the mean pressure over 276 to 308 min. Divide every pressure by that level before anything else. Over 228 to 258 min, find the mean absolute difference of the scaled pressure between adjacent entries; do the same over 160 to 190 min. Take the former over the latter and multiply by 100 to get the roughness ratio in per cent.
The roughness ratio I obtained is 102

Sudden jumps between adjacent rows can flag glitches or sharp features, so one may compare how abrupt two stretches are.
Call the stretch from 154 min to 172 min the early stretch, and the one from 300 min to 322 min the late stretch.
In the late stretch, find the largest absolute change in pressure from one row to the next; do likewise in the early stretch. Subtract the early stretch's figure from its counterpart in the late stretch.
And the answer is -2.2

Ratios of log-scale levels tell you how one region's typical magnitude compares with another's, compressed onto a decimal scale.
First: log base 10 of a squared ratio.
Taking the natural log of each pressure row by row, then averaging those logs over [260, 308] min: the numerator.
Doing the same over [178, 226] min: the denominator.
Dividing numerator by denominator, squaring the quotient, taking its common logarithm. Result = -0.018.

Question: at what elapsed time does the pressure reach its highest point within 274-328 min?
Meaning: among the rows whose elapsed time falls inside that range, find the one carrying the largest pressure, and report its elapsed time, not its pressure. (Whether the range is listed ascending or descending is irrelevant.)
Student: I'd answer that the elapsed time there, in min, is 293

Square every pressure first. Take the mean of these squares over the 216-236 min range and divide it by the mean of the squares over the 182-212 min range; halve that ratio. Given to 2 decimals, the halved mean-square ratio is 0.51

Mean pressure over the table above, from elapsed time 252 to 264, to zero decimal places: 384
